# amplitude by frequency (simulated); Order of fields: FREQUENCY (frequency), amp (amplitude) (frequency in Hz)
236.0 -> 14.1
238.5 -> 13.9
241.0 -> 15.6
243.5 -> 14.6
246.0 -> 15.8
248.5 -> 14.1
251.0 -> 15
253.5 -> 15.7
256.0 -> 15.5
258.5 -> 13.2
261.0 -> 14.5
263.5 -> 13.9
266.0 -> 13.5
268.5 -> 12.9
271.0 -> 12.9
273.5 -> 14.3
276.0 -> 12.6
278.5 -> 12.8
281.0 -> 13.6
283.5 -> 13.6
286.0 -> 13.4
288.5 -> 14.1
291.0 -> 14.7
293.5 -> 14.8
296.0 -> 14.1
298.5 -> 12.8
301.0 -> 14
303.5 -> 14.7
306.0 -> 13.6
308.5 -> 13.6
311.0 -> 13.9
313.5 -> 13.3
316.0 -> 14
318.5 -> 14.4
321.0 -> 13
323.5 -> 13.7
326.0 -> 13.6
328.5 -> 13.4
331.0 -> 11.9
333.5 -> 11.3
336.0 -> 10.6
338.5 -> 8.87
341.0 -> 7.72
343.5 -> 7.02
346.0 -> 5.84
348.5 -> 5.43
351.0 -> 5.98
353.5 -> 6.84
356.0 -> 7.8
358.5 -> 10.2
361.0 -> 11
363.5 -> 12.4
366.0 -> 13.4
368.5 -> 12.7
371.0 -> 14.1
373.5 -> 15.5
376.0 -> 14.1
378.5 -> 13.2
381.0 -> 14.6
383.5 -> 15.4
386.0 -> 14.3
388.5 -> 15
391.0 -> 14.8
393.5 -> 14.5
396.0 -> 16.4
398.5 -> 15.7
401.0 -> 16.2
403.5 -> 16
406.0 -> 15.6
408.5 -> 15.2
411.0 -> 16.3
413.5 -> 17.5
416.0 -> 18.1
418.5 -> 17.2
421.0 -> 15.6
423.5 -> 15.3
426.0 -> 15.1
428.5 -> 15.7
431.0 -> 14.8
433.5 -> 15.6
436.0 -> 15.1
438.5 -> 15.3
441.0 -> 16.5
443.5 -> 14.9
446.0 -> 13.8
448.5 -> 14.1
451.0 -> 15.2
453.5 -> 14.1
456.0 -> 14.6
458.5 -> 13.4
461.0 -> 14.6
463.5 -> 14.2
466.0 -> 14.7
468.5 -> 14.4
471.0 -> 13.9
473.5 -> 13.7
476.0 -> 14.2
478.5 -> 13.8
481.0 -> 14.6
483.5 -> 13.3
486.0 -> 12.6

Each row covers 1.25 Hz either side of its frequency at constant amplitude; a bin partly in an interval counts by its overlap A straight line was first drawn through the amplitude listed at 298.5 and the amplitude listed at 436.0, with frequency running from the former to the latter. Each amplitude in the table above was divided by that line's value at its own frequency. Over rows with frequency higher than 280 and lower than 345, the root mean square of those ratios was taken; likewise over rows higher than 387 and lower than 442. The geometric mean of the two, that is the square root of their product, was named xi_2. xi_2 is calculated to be 1.04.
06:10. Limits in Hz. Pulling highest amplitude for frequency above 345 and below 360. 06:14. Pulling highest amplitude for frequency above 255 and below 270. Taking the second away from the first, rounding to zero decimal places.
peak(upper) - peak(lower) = -5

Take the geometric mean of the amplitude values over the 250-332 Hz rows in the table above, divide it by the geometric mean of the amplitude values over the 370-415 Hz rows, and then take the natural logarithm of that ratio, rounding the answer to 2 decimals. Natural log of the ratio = -0.10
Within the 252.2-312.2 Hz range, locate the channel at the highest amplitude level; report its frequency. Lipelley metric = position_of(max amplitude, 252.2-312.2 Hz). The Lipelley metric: 253.5 Hz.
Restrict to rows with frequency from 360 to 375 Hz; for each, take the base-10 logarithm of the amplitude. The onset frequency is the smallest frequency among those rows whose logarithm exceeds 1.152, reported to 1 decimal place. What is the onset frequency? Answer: 373.5 Hz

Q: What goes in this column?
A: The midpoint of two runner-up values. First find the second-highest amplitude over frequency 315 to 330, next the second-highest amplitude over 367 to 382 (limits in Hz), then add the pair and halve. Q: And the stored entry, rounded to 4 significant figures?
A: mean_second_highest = 14.30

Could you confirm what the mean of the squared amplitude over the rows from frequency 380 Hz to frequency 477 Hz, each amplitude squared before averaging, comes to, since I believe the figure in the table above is 231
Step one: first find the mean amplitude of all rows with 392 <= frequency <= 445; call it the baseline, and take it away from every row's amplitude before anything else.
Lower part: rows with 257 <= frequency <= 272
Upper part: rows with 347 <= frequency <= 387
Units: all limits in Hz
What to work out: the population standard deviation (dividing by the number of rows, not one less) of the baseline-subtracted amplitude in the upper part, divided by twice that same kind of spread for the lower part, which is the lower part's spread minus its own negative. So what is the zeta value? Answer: 2.89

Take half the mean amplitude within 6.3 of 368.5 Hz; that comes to 6.8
